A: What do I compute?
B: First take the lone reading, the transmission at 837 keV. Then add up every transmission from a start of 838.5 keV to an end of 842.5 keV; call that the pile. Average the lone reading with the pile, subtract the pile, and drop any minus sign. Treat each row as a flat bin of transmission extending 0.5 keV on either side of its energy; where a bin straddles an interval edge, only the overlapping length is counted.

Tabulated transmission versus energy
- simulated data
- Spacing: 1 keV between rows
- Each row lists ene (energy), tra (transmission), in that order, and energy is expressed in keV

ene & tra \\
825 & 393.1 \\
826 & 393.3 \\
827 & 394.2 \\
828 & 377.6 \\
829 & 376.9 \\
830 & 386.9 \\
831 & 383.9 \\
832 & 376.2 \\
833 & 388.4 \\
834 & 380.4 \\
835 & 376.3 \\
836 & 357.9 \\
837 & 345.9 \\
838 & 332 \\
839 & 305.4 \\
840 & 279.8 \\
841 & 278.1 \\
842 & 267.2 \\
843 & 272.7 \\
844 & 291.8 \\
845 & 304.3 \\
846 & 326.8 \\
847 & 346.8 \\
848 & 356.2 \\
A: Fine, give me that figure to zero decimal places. 392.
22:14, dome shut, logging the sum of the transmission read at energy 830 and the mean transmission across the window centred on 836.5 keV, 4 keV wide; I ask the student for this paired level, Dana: 740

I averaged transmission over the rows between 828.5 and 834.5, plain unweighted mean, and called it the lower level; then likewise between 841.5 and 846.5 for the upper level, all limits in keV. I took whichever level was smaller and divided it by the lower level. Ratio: 0.77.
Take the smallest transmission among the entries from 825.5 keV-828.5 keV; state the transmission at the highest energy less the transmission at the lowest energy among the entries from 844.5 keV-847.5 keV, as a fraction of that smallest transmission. 0.11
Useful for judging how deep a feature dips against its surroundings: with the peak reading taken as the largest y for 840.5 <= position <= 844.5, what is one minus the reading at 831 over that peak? -0.32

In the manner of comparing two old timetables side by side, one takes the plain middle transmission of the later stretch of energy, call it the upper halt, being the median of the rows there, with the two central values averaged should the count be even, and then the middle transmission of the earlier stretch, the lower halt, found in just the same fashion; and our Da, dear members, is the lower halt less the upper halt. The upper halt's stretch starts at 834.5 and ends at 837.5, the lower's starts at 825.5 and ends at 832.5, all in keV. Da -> 26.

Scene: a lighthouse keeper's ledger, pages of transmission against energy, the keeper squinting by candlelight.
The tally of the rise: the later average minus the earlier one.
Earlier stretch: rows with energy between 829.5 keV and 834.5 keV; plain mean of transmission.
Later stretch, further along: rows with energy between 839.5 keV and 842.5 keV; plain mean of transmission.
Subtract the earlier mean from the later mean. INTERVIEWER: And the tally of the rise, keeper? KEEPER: -108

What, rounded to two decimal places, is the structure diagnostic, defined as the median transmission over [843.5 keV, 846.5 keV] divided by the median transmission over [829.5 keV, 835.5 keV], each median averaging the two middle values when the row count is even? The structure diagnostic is 0.80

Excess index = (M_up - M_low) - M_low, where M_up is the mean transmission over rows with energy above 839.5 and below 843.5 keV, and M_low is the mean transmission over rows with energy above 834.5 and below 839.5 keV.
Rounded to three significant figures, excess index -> -413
